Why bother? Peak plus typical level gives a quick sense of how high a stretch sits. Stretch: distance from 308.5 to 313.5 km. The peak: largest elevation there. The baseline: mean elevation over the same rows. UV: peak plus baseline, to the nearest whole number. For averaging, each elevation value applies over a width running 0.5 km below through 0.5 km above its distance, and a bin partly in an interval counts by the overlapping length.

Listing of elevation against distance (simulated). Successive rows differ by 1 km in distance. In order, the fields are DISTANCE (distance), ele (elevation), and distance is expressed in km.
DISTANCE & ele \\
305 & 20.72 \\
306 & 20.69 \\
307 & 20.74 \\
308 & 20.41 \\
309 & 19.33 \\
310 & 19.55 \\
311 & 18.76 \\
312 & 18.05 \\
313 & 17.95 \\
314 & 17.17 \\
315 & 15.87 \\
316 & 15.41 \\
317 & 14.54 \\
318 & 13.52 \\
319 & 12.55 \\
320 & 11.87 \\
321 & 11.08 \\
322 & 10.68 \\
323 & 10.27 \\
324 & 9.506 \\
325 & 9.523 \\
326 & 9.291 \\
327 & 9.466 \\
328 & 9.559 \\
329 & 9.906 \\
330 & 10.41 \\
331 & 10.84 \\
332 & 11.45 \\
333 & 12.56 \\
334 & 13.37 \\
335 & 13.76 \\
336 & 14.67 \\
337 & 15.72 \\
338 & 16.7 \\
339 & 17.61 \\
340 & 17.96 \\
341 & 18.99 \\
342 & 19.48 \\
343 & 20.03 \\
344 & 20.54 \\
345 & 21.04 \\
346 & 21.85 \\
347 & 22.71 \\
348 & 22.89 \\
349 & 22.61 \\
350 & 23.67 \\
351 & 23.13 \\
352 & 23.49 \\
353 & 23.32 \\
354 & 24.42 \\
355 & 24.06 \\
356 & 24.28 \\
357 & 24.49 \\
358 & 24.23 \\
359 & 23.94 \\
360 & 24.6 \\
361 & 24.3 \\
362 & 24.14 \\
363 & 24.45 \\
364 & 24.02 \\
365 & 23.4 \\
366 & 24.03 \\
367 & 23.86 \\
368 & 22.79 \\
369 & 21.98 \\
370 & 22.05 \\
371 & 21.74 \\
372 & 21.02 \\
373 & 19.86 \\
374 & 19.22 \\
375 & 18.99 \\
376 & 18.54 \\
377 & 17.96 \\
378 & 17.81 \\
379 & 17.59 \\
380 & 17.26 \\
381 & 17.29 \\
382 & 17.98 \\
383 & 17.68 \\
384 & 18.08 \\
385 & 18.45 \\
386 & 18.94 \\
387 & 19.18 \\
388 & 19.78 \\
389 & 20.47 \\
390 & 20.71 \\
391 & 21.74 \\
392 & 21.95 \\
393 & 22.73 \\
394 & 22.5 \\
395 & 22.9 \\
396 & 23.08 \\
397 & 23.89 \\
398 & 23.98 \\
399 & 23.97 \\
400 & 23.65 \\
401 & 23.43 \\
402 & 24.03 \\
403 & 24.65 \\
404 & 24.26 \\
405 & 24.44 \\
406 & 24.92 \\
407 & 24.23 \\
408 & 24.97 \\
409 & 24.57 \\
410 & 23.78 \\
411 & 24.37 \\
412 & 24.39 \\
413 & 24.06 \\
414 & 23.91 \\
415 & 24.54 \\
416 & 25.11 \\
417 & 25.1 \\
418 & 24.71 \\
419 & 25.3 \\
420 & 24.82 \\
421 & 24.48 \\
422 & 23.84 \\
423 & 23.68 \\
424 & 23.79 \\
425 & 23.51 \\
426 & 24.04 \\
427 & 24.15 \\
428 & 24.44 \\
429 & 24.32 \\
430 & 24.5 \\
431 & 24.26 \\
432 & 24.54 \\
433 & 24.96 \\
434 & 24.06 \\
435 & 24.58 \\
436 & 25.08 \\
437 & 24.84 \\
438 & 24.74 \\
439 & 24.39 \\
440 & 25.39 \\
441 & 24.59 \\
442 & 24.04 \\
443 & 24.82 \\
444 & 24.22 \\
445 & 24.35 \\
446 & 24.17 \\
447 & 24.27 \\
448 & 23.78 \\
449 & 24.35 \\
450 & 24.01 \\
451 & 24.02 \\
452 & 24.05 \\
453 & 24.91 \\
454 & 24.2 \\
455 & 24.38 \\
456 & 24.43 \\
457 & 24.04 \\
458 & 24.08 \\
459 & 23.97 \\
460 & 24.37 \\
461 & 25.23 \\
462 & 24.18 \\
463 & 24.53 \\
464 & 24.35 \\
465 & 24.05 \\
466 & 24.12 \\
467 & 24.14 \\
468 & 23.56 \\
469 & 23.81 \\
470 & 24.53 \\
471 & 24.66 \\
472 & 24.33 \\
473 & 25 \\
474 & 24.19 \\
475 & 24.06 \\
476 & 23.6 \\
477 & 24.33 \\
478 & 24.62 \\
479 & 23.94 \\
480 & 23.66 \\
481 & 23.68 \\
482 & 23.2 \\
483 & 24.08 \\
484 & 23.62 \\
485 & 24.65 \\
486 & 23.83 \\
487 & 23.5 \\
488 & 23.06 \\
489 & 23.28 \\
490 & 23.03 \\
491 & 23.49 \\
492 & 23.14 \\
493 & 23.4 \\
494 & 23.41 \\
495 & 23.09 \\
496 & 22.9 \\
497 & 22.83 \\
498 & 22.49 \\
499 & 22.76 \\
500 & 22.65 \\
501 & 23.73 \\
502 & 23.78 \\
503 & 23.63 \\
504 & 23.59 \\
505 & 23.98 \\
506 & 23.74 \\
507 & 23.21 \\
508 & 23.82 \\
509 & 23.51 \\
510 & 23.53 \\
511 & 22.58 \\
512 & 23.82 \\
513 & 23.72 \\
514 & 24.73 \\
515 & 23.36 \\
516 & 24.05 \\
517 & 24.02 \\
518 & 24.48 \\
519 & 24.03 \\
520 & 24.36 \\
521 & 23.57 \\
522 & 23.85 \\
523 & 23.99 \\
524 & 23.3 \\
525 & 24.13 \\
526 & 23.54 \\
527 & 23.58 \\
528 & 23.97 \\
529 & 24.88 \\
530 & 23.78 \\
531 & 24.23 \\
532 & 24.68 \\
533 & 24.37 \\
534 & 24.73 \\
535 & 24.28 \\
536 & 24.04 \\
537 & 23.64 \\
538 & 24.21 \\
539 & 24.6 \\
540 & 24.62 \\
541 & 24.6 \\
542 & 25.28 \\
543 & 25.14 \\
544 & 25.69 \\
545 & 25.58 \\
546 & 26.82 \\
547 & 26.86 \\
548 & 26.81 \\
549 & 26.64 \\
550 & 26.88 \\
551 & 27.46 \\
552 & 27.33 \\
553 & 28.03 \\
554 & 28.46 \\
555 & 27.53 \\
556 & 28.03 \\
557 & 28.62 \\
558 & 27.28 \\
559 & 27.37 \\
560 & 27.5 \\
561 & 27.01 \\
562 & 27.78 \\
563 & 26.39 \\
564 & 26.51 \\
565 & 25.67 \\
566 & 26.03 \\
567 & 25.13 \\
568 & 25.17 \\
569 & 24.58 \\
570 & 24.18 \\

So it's 38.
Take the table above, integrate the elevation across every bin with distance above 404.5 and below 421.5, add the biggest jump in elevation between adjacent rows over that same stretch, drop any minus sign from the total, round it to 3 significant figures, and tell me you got 418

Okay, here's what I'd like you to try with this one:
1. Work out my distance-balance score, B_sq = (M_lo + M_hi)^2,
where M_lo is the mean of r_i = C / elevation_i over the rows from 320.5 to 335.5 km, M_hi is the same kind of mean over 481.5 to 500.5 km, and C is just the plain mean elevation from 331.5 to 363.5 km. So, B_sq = 8.01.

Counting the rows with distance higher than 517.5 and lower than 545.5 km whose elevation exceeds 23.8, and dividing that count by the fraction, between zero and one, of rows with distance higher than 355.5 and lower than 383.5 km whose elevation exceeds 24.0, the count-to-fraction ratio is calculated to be 68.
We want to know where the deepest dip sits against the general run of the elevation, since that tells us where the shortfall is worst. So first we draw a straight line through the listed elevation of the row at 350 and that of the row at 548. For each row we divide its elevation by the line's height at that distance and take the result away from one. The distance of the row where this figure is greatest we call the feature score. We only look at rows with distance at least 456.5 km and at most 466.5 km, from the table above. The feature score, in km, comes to 465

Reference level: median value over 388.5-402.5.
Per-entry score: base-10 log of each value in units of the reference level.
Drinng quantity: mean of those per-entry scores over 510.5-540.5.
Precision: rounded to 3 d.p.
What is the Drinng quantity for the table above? 0.019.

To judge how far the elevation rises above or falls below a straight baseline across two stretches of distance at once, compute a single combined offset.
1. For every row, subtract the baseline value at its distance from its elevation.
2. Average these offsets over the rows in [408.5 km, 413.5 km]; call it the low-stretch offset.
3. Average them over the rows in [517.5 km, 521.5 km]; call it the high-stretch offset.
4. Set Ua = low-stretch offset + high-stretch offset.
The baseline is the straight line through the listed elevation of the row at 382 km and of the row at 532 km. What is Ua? 4.9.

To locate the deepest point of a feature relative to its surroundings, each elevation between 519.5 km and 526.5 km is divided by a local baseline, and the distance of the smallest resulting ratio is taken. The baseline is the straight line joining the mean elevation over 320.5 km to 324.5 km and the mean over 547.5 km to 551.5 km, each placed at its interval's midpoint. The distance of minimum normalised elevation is 524 km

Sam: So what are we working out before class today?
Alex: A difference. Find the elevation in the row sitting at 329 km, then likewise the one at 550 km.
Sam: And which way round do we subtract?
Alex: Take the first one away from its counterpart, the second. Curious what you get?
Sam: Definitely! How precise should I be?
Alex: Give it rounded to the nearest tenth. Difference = 17.0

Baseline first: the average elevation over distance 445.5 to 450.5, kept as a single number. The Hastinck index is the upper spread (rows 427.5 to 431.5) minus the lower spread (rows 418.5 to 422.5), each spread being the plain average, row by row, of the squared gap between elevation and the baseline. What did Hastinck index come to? -0.4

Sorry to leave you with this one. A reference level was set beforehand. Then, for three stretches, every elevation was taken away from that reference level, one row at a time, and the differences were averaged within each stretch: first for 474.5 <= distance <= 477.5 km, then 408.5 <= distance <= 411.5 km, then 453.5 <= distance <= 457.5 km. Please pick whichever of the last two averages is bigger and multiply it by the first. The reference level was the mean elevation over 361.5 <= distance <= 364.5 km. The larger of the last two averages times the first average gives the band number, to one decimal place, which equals 0.0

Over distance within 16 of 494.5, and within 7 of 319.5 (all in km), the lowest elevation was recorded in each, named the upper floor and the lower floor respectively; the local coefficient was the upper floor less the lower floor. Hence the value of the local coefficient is 13.2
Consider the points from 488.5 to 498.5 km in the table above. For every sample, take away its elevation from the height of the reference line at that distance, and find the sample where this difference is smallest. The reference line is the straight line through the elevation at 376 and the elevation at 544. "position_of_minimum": 491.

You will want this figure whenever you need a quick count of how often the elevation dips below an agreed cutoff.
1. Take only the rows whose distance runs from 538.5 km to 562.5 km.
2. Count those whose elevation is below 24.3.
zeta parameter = 0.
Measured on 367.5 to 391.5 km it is 24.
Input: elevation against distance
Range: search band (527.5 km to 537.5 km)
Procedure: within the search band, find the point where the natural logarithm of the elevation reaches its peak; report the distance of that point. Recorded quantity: 529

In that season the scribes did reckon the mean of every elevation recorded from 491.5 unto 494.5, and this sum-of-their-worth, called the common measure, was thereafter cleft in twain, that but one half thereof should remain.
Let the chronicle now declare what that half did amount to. 11.7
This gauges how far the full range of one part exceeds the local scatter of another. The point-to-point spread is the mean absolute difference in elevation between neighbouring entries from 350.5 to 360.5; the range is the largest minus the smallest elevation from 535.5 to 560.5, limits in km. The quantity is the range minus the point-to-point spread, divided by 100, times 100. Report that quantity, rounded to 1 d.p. 4.6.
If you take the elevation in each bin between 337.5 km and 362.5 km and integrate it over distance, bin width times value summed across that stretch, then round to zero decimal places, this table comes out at 554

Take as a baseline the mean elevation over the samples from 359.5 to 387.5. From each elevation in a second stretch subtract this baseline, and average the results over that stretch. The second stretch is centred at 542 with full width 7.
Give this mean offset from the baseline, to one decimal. 4.5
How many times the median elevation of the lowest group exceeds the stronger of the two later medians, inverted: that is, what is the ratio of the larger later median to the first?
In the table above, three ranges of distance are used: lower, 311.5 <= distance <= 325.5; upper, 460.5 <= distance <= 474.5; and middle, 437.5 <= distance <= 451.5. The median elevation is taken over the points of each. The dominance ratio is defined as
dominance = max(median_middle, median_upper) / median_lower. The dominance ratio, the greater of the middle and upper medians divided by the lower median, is 1.86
